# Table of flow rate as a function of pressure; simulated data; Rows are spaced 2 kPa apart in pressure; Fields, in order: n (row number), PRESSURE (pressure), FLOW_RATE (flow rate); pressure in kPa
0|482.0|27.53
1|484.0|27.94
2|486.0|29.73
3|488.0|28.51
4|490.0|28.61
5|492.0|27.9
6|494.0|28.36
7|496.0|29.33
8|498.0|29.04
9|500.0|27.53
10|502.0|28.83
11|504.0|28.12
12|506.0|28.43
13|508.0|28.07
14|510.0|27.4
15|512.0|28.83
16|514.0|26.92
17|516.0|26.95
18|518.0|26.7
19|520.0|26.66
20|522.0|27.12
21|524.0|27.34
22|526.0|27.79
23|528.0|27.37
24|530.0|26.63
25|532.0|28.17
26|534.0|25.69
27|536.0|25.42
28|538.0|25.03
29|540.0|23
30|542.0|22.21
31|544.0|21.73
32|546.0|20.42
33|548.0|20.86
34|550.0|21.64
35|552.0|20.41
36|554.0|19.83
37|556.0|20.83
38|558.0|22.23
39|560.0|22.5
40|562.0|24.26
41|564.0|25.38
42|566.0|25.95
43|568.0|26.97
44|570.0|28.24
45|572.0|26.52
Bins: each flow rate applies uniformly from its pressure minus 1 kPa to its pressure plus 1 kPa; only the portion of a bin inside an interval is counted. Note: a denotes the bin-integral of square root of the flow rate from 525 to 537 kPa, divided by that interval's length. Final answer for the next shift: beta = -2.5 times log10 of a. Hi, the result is -1.79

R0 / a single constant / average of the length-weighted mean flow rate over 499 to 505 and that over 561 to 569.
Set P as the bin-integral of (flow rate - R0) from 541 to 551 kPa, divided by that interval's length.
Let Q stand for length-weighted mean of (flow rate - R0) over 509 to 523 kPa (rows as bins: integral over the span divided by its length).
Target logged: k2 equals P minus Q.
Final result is -5.9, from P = -5.5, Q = 0.3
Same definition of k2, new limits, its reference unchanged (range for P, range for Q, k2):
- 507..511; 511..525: 0.5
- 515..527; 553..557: 6.8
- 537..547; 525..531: -4.8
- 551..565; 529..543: -3.0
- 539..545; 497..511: -5.9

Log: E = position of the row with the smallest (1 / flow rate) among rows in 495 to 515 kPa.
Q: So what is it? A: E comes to 496.0 kPa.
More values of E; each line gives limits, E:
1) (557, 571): 570.0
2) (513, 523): 522.0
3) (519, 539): 532.0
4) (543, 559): 558.0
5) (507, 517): 512.0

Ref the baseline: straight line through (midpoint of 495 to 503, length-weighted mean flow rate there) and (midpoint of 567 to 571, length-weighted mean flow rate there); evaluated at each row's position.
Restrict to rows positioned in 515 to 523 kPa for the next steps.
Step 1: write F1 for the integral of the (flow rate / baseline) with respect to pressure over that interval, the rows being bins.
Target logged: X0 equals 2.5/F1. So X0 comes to 0.33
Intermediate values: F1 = 7.6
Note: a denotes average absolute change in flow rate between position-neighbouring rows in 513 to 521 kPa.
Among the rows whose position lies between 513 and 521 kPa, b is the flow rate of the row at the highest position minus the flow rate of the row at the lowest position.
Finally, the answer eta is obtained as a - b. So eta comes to 0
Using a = 0.11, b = -0.3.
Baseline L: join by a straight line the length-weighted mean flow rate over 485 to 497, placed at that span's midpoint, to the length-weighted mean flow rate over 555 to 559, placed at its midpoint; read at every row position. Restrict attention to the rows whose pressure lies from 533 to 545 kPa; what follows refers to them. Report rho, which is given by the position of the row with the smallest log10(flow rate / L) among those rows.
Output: 544.0 kPa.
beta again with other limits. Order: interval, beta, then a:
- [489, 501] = -1.82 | 5.3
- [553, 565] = -1.69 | 4.7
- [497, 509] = -1.82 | 5.3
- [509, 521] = -1.79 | 5.2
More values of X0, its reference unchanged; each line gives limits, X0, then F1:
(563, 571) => 0.32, 7.7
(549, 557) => 0.42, 5.9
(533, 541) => 0.35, 7.1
